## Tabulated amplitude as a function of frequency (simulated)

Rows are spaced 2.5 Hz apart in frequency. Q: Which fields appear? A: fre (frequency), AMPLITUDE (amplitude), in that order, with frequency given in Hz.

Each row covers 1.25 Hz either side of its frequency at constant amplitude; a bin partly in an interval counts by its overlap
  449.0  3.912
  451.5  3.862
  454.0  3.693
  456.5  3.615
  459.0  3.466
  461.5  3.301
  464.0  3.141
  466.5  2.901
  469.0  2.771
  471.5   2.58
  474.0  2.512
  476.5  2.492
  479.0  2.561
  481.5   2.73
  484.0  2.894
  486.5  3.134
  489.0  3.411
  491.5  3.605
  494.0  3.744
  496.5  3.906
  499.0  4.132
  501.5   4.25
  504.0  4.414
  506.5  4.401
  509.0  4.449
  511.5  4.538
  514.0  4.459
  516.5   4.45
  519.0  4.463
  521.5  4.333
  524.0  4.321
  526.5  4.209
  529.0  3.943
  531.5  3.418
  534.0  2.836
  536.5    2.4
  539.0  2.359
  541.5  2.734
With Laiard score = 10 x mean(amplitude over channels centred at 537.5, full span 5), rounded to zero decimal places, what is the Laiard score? 24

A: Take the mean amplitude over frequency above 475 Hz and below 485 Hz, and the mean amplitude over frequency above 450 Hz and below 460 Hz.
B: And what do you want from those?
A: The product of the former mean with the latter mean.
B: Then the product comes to 9.8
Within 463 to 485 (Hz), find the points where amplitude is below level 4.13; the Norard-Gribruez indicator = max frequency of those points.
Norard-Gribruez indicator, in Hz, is 484.0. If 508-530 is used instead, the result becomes 529.0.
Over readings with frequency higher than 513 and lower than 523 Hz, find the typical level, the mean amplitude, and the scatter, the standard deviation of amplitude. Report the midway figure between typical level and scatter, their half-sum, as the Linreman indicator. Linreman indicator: 2.24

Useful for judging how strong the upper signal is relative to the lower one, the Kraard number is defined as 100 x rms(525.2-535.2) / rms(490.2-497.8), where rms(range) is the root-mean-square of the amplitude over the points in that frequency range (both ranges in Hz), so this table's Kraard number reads 97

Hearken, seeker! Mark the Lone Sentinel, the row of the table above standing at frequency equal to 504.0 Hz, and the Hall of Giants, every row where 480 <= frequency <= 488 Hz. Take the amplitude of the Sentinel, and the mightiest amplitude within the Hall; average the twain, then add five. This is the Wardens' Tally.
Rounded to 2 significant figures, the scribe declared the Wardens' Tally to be 8.8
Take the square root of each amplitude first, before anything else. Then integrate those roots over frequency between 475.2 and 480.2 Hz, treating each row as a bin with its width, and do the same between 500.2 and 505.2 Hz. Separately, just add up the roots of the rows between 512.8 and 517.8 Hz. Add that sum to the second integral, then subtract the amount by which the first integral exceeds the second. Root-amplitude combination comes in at 17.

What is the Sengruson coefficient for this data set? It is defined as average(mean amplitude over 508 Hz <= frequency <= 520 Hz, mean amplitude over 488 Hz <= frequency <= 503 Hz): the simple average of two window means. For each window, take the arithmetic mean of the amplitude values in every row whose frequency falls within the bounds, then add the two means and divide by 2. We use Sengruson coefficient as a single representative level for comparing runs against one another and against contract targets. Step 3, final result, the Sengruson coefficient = 4.2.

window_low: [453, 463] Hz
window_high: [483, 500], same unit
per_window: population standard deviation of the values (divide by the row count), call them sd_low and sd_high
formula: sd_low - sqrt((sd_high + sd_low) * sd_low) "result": -0.14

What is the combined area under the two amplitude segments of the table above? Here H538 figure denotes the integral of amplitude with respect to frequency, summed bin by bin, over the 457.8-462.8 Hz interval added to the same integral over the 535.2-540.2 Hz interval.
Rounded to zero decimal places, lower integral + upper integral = 29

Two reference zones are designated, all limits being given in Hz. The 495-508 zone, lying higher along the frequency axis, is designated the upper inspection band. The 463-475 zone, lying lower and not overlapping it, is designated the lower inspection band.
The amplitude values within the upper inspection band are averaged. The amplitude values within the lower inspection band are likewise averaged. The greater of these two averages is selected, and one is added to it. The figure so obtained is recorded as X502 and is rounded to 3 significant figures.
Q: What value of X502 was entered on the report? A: 5.22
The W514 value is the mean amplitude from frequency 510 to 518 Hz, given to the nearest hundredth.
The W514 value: 4.48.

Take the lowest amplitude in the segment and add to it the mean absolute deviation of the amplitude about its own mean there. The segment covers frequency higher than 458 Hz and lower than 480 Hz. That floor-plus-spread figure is 2.8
